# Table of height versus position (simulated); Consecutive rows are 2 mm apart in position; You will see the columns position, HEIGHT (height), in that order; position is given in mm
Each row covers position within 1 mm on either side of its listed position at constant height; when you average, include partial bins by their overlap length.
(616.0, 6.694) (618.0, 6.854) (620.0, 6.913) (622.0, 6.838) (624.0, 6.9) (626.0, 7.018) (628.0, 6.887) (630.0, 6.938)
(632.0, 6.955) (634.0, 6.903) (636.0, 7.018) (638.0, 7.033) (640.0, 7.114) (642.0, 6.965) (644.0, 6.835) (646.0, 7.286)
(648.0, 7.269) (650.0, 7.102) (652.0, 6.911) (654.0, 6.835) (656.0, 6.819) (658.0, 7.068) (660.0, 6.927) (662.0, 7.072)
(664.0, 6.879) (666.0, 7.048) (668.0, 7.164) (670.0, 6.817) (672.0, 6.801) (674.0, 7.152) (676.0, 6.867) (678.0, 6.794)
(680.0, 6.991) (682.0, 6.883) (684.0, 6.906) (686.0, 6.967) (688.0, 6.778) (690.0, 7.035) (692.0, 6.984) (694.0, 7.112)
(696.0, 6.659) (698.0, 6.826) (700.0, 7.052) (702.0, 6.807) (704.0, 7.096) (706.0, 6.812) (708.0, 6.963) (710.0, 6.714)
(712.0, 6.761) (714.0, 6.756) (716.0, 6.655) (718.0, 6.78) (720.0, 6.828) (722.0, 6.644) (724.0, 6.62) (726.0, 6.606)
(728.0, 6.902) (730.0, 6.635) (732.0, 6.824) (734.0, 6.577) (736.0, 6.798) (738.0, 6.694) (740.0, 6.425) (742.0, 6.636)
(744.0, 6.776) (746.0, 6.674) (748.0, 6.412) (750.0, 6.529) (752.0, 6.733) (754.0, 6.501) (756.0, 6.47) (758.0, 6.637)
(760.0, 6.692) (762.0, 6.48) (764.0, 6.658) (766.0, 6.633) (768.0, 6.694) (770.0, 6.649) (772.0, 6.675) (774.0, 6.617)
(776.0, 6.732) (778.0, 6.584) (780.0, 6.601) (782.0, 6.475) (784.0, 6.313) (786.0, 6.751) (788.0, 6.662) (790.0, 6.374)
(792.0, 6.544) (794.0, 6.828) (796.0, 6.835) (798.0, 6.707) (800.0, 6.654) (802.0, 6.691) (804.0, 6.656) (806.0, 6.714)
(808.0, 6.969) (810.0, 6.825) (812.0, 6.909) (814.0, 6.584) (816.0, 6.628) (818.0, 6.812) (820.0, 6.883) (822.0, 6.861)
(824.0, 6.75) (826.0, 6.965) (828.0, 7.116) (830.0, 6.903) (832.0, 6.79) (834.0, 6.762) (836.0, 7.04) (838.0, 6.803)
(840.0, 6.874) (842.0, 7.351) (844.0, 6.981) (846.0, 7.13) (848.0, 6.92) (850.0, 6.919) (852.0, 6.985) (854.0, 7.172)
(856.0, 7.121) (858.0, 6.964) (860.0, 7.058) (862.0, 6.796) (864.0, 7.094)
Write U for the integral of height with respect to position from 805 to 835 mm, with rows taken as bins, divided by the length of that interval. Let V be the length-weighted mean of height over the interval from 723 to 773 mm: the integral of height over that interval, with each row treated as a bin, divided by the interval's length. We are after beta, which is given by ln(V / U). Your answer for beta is -0.029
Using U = 6.83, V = 6.64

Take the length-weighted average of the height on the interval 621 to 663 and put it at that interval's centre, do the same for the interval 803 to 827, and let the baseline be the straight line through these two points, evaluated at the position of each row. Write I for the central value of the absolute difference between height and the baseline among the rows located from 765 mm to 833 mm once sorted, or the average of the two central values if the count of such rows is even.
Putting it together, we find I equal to 0.156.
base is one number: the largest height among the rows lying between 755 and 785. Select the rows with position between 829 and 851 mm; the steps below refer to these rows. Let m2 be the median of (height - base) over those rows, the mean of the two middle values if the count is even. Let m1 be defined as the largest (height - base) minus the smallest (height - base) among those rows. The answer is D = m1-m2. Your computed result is 0.40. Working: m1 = 0.589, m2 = 0.19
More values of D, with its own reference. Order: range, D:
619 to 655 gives 0.24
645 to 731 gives 0.53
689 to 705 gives 0.18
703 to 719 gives 0.40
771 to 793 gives 0.57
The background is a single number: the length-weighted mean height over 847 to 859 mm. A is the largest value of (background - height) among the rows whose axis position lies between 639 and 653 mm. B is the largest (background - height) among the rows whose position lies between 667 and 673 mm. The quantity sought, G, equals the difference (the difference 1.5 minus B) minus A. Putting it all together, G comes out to 1.1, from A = 0.18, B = 0.21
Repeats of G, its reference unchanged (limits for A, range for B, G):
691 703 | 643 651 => 1.0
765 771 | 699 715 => 0.8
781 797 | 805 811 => 0.5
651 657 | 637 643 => 1.3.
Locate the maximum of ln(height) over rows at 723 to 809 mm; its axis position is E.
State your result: 808.0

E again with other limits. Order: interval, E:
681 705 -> 694.0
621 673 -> 646.0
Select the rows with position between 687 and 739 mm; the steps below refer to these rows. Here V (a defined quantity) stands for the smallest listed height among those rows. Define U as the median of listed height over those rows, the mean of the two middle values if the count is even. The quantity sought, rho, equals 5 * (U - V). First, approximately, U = 6.8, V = 6.577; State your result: 1.06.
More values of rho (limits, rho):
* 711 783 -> 1.17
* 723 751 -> 1.12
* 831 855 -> 0.94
